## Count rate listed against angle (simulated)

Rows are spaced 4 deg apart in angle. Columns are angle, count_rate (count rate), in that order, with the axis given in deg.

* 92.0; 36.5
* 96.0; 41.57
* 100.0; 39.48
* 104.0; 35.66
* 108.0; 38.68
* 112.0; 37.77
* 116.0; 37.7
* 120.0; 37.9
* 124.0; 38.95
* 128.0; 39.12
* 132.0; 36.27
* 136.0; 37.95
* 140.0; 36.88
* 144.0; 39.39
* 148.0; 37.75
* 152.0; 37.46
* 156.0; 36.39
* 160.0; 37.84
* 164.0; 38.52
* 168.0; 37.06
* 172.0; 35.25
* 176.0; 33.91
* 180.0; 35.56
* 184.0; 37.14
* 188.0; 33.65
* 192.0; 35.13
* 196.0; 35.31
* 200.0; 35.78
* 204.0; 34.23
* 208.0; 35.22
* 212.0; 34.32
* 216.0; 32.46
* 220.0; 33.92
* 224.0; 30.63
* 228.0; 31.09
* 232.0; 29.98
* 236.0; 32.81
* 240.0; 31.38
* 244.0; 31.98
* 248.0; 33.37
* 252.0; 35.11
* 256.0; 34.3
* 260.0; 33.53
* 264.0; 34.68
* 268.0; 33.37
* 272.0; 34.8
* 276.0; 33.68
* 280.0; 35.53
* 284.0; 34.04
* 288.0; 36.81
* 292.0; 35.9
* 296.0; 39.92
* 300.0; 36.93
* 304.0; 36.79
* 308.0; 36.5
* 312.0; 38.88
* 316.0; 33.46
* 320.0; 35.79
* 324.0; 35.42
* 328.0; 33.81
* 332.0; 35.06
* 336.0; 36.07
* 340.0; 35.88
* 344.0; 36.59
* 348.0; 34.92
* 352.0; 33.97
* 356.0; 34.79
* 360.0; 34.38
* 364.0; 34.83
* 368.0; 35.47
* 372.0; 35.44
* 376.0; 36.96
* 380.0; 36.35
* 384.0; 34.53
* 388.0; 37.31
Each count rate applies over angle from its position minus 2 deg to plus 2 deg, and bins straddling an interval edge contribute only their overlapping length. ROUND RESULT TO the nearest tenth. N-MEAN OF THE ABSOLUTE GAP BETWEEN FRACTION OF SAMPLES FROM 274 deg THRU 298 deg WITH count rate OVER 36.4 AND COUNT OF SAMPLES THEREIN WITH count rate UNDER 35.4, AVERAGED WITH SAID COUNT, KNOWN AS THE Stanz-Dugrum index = 1.8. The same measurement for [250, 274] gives 6.0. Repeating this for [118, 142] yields 0.4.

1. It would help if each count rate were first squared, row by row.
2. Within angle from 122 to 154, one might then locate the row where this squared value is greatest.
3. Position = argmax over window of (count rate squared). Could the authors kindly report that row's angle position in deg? 144.0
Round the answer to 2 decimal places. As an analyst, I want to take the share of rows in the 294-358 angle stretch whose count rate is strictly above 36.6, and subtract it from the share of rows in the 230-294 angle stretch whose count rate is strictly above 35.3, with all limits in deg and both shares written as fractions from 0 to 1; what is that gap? -0.06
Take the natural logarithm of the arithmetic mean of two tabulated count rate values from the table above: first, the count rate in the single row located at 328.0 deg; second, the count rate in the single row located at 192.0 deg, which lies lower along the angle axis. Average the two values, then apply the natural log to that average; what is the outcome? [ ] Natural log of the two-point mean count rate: 3.54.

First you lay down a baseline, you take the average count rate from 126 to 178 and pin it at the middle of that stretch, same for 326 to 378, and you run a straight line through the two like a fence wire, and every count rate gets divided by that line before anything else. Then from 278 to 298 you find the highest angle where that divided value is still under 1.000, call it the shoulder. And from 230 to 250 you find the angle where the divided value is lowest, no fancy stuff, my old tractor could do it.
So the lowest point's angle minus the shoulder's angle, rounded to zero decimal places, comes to -52 deg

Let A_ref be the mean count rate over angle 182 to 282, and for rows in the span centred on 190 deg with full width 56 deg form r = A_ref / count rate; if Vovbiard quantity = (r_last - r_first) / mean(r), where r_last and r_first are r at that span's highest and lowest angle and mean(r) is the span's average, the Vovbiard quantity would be 0.17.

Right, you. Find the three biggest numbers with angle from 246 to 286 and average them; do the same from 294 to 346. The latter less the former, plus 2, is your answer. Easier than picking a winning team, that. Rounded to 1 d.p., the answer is 5.4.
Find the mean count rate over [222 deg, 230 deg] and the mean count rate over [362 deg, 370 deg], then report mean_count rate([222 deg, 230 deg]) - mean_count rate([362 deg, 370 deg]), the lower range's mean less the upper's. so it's -4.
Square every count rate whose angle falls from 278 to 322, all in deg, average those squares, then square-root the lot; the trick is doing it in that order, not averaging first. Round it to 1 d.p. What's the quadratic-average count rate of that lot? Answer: 36.5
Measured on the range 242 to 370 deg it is 35.2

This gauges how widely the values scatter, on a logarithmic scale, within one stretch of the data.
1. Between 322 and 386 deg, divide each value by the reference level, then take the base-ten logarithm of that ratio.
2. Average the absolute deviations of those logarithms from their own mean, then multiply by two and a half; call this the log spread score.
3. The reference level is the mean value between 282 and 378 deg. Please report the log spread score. 0.023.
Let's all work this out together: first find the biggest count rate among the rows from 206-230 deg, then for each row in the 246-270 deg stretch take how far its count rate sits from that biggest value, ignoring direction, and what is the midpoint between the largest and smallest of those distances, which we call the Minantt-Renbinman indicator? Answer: 0.98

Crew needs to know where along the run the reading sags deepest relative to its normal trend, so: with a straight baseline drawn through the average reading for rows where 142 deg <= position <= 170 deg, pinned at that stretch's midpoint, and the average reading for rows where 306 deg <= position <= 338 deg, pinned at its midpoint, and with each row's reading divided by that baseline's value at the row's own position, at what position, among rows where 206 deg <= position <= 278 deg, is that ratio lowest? 232.0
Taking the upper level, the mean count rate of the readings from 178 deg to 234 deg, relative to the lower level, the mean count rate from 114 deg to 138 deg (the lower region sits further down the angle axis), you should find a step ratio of 0.89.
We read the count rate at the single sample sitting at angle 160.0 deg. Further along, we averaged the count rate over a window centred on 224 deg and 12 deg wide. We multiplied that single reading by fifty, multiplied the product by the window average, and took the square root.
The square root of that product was 246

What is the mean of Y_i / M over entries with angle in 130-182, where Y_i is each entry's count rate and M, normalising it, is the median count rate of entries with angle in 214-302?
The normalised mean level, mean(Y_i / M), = 1.09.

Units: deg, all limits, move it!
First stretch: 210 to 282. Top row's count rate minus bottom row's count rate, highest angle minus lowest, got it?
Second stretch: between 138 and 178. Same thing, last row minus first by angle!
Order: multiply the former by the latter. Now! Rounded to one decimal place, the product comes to -3.6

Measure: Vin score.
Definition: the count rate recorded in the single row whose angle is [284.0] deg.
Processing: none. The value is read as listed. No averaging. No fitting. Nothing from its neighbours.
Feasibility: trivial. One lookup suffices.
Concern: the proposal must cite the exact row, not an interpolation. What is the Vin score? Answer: 34.04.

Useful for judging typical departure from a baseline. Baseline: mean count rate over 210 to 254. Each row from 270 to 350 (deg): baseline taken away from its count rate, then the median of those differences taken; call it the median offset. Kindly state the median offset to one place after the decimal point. 3.4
